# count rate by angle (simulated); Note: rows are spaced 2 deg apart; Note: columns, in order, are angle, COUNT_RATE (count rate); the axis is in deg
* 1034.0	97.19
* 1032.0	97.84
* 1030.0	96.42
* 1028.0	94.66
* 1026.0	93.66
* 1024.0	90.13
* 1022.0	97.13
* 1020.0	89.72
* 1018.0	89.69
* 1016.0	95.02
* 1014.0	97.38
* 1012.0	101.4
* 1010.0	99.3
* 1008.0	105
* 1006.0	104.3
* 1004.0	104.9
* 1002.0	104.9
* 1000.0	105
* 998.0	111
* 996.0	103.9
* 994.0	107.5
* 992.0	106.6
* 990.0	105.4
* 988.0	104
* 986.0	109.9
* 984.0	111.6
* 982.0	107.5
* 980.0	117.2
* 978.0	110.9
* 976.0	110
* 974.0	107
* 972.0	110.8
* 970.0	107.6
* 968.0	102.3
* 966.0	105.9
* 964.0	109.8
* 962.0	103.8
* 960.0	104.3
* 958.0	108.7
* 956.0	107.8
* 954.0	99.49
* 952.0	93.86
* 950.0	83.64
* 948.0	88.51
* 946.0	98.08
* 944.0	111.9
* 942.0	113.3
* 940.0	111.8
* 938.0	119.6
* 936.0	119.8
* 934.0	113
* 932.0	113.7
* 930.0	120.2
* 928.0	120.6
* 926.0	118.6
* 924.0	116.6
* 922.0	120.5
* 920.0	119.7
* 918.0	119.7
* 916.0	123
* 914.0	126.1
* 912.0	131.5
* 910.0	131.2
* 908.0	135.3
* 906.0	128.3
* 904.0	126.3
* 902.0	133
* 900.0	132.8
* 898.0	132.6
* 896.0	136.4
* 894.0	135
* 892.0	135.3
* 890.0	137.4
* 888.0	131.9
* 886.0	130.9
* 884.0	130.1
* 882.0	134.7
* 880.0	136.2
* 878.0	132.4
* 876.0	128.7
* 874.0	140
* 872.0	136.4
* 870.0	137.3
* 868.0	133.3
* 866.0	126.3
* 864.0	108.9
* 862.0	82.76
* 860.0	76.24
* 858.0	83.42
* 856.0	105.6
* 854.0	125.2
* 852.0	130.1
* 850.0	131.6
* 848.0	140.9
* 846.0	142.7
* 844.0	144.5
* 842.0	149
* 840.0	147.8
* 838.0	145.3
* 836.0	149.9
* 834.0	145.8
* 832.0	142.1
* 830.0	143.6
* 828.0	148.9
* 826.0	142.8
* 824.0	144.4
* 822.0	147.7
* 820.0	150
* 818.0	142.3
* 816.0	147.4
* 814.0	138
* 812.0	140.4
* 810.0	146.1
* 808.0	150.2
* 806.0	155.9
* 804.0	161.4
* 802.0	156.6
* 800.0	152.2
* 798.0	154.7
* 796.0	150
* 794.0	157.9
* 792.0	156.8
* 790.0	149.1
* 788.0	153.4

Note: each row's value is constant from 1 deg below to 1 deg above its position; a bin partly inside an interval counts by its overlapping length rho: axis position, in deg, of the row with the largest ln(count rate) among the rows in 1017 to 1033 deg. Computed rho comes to 1032.0 deg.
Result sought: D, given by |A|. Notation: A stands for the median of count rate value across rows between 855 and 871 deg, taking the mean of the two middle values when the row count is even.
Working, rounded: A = 107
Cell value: 107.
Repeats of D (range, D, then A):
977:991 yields 110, 110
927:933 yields 120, 120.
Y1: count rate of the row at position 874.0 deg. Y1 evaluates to 140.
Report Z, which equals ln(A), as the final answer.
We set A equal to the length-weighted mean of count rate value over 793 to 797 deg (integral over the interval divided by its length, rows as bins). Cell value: 5.0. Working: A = 154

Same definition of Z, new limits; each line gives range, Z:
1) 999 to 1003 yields 4.7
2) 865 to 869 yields 4.9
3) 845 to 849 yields 5.0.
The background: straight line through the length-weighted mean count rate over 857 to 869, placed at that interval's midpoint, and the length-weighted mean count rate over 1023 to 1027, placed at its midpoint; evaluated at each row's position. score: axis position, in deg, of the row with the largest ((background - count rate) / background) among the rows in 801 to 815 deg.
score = 814.0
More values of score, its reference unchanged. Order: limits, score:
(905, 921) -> 918.0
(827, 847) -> 832.0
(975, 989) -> 988.0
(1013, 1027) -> 1018.0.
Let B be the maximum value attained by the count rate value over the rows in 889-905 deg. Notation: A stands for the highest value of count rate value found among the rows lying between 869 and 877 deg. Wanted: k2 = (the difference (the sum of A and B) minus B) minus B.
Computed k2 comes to 3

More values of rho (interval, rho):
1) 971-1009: 980.0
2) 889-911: 890.0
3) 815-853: 820.0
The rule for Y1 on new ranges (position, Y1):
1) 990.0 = 105.4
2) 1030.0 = 96.42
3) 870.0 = 137.3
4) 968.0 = 102.3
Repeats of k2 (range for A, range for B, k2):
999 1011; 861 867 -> -21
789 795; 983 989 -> 46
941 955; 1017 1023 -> 16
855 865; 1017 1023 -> 12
